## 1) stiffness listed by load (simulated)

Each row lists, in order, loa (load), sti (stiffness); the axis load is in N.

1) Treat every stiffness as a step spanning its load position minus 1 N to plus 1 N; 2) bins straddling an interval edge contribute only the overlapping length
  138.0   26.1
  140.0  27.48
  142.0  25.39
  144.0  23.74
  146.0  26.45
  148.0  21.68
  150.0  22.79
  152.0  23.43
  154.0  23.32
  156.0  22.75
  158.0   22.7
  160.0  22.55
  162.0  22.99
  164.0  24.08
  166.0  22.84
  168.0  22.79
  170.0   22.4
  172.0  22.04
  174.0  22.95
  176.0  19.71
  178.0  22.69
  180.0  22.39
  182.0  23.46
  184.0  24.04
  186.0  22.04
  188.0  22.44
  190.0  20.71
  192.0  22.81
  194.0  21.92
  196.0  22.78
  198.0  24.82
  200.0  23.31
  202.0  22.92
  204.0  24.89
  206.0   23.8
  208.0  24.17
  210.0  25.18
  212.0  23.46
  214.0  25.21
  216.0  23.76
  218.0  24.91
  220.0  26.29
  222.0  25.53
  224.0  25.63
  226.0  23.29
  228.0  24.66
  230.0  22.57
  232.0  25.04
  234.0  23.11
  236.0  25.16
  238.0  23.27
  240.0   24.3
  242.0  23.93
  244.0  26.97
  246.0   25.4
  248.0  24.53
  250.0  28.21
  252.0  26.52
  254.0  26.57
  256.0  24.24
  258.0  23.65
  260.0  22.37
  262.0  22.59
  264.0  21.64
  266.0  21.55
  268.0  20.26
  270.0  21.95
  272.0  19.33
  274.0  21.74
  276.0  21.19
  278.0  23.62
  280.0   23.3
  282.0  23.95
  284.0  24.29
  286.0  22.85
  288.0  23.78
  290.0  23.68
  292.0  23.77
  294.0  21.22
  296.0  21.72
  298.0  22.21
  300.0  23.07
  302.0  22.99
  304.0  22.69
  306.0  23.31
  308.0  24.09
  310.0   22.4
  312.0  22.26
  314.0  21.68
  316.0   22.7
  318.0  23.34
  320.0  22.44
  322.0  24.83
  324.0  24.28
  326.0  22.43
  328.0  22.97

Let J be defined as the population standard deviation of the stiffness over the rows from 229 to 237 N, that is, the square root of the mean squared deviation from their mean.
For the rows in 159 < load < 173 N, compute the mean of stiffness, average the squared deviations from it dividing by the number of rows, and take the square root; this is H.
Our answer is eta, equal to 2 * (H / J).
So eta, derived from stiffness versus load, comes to 1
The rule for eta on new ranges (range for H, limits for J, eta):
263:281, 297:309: 4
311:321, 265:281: 1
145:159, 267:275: 3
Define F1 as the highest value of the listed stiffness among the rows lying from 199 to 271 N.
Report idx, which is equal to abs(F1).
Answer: 28.2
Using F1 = 28.21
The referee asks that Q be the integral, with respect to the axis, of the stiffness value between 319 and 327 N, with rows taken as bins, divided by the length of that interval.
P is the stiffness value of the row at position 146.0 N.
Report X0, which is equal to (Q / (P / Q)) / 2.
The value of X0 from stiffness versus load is 10.44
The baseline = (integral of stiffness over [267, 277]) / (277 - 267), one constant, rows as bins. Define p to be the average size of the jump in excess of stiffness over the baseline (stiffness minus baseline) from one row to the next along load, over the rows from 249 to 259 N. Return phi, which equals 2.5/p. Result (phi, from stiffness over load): 2.1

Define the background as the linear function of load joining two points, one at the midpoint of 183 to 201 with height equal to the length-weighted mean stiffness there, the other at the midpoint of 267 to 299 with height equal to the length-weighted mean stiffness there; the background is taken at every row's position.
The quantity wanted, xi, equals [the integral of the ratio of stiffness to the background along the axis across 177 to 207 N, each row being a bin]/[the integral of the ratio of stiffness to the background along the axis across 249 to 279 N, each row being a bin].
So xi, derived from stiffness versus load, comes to 0.99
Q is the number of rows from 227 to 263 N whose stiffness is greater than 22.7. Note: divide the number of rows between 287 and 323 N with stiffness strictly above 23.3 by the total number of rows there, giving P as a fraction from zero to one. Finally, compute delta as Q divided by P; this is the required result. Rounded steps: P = 0.39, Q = 15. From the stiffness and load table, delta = 39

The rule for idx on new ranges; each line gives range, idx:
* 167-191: 24.0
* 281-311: 24.3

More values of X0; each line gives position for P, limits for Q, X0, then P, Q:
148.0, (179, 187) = 12.18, 21.68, 23.0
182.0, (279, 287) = 11.87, 23.46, 23.6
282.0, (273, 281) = 10.53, 23.95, 22.5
